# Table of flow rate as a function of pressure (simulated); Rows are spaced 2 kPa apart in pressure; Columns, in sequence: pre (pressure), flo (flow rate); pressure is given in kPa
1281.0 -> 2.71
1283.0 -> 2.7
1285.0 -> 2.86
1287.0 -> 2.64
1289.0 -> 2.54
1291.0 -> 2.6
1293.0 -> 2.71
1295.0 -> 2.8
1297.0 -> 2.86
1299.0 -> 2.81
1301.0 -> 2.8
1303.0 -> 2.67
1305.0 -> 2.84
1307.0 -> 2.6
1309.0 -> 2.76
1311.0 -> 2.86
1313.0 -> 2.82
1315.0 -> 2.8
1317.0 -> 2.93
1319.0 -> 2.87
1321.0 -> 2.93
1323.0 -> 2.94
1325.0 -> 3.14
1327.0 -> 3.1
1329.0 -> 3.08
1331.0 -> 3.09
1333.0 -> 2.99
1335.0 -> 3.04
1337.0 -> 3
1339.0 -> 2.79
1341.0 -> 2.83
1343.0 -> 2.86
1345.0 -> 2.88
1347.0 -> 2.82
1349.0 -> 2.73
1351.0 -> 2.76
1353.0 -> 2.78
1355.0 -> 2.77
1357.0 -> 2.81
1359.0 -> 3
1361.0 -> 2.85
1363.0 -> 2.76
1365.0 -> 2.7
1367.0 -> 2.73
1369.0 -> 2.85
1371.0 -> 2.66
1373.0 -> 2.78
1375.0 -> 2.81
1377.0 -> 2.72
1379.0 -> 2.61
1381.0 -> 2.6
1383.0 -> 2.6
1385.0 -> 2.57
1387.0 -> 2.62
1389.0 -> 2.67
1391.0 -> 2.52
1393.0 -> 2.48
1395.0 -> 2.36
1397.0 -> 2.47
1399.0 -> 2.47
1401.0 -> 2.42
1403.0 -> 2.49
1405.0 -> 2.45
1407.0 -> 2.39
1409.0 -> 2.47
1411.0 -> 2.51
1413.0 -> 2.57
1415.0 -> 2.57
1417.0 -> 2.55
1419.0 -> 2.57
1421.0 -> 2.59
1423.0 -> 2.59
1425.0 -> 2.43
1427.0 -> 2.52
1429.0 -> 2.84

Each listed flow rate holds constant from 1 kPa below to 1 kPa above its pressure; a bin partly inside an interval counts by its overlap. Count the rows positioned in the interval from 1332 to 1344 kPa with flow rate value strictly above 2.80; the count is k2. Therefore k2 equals 5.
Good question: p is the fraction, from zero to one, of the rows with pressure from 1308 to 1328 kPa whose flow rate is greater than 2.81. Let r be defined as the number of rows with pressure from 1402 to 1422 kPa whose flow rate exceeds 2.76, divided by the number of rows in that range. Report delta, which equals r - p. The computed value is -0.8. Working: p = 0.8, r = 0.0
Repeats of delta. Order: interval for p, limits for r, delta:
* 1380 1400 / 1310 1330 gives 1.0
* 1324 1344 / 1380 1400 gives -0.9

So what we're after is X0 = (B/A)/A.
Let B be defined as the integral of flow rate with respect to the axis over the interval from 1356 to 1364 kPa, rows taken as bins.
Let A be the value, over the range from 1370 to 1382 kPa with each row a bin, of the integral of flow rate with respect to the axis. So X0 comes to 0.022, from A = 32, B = 23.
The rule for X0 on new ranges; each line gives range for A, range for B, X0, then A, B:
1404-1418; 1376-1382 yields 0.013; 35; 16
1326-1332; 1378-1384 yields 0.045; 19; 16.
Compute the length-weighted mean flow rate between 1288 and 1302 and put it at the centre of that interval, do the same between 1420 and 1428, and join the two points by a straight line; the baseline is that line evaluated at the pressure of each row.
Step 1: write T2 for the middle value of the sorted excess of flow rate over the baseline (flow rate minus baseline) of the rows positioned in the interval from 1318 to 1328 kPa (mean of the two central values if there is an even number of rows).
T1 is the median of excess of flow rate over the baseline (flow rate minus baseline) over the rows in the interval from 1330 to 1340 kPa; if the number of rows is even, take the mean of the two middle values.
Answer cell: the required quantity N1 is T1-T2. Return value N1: 0.08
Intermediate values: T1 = 0.33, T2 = 0.252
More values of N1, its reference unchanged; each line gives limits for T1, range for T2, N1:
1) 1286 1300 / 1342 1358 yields -0.18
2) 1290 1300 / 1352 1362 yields -0.11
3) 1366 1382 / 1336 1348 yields -0.07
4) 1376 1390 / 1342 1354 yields -0.15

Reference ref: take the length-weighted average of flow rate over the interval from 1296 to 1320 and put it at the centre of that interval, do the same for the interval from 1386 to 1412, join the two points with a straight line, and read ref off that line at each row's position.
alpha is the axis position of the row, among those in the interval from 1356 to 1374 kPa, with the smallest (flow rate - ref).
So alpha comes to 1371.0 kPa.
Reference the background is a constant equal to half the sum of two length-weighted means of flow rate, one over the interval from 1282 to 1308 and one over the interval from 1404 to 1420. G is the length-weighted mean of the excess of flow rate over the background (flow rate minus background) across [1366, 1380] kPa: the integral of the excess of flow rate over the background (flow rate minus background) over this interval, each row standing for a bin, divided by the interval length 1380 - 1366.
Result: 0.12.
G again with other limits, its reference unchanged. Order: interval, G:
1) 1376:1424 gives -0.08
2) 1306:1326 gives 0.25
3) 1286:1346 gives 0.23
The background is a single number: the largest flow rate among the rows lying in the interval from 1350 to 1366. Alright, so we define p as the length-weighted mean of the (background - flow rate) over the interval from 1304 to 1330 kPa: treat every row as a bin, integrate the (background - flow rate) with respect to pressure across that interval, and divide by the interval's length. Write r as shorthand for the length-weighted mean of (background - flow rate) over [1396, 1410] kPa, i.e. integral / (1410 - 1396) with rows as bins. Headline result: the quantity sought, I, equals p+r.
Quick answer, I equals 0.7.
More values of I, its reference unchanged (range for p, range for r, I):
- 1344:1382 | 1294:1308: 0.5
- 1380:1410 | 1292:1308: 0.7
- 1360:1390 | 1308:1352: 0.4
